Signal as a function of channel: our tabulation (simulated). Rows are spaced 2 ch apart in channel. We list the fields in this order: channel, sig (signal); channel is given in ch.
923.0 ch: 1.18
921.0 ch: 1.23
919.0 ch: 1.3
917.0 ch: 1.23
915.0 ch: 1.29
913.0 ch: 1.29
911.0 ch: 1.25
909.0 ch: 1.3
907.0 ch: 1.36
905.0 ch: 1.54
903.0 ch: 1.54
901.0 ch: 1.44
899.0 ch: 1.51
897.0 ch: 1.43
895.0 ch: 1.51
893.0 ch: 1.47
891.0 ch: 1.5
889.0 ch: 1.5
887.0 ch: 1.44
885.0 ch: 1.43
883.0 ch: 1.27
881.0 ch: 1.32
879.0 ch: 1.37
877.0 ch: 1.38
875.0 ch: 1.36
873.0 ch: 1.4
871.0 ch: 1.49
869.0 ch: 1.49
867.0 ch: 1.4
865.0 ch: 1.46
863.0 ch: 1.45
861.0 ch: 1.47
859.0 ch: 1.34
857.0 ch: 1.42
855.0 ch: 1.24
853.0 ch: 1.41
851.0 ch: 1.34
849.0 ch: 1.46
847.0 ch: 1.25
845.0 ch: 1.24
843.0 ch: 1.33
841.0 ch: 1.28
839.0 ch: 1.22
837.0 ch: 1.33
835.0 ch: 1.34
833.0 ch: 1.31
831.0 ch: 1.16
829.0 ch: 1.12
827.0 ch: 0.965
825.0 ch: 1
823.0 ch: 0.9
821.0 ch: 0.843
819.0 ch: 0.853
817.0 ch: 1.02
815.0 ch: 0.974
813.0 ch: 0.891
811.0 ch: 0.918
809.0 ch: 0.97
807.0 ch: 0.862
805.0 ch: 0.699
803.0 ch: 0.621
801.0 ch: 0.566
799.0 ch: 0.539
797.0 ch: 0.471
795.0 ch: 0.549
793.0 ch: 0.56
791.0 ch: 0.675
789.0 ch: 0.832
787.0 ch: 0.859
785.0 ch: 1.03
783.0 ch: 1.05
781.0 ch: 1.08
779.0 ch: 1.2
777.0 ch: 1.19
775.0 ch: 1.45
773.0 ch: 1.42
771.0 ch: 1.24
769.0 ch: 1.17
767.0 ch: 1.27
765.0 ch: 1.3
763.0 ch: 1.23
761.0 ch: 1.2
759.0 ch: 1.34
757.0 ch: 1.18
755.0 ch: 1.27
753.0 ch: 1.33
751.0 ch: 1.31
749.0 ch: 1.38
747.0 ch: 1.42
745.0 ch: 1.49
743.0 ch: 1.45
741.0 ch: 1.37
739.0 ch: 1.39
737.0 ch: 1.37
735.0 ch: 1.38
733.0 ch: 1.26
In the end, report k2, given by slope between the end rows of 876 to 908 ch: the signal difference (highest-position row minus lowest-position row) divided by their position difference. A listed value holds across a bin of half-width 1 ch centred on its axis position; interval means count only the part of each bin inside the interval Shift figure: -0.001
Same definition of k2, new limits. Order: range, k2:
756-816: -0.004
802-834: 0.023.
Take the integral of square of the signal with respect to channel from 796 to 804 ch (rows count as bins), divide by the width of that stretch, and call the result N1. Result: 0.3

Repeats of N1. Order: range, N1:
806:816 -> 0.9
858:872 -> 2.1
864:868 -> 2.0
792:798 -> 0.3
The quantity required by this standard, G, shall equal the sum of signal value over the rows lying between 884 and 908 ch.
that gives 17.7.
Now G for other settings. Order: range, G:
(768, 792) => 13.2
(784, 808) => 8.3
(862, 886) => 16.8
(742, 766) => 15.9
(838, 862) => 16.0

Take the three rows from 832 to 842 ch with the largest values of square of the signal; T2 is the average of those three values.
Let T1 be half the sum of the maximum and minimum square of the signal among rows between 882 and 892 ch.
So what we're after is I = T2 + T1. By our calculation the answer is 3.69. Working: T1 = 1.9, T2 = 1.76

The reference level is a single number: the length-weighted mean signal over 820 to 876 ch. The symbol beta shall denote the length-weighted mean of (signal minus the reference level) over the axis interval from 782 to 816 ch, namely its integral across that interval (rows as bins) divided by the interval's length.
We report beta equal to -0.52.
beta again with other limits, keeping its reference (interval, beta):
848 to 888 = 0.11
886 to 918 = 0.13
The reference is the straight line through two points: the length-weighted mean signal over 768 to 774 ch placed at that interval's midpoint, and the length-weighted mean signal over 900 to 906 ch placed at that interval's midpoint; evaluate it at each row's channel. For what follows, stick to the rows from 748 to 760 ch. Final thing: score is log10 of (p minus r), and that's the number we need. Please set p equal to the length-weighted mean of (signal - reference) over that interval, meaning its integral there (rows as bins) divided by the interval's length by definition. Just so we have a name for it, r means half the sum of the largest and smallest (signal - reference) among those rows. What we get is -1.7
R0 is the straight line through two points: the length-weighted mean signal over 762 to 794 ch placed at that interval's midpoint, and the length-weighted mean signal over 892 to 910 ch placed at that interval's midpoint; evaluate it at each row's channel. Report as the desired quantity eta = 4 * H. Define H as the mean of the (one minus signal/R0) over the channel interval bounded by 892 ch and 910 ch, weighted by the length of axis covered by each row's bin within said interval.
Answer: 0.0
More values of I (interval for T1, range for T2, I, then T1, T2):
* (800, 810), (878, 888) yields 2.63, 0.6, 2.00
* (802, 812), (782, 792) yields 1.63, 0.7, 0.97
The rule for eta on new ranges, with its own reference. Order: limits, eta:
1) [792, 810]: 1.8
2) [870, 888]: 0.0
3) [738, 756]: -1.5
